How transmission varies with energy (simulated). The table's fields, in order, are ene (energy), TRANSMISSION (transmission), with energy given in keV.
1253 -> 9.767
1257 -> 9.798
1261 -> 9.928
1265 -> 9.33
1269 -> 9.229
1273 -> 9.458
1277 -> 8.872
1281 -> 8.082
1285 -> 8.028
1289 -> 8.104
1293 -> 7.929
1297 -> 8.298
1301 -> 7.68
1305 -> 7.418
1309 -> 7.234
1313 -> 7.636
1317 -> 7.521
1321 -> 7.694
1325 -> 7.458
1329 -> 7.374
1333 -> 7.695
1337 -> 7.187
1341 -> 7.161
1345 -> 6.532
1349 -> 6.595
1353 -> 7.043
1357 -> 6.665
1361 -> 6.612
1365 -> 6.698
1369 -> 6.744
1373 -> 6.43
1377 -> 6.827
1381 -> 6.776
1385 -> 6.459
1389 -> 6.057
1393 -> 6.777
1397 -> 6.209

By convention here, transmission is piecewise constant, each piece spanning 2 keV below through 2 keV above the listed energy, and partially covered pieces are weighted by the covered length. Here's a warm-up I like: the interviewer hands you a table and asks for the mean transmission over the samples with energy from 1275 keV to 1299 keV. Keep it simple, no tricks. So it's 8.2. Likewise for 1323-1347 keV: 7.2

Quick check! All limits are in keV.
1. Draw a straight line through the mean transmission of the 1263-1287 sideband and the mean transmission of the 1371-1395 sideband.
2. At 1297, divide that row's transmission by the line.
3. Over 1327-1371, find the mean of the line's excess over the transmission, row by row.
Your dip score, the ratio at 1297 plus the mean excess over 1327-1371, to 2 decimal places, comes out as 1.33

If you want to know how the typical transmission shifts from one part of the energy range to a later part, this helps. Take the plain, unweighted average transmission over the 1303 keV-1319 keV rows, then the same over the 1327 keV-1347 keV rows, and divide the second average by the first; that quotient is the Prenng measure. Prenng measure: 0.96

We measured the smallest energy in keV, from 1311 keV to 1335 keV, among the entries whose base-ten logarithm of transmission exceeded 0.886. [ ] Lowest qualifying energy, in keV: 1321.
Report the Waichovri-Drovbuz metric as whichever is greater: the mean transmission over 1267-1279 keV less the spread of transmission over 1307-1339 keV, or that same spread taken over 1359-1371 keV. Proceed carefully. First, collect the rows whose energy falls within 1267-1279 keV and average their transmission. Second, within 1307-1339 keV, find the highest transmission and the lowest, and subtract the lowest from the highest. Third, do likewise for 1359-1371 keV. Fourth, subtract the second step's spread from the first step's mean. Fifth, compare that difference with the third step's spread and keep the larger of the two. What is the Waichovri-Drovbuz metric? 8.7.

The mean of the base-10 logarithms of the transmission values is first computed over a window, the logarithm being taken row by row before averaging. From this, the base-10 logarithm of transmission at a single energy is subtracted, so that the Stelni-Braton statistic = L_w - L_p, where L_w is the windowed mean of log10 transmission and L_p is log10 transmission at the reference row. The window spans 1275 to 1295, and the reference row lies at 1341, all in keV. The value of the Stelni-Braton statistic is 0.06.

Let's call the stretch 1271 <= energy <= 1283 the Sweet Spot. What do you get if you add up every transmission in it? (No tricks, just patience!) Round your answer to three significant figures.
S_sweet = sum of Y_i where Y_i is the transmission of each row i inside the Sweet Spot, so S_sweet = 26.4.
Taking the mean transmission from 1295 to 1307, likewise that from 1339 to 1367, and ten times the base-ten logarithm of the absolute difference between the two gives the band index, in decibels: 0.17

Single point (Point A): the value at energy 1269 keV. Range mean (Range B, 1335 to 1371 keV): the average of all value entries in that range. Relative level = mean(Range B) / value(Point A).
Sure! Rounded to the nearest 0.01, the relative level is 0.74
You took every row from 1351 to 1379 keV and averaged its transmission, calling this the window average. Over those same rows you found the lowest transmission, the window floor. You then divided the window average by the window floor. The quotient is 1.04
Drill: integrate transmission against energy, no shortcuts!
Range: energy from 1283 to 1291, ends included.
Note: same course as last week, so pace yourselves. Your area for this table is 65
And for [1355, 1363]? 53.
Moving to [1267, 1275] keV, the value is 75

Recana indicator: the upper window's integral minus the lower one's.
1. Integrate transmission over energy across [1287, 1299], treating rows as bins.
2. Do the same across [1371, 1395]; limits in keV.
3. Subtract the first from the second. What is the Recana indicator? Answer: 60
